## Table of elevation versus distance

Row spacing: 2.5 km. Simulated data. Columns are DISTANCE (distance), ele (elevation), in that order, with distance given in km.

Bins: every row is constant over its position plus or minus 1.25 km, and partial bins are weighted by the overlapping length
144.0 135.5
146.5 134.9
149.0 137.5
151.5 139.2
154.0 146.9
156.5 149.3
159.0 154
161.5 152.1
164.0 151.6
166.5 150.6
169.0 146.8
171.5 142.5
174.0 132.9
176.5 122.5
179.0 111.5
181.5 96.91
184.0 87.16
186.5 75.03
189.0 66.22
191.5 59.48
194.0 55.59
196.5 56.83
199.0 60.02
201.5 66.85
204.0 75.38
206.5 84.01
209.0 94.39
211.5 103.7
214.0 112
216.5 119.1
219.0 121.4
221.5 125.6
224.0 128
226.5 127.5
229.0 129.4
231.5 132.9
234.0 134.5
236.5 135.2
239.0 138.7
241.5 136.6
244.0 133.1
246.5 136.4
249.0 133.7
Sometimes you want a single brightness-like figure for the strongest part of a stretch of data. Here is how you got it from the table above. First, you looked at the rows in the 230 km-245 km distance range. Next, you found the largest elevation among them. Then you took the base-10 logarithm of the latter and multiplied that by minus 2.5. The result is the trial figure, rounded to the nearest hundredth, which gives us -5.36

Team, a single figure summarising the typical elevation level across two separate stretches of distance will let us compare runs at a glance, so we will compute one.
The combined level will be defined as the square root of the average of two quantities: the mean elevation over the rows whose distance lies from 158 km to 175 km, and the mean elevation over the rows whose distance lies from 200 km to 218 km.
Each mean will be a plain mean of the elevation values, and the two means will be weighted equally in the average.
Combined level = 11.0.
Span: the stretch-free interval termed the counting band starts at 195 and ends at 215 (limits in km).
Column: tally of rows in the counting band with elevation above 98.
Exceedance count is 2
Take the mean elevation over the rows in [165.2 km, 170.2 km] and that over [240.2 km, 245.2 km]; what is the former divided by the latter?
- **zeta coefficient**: 1.10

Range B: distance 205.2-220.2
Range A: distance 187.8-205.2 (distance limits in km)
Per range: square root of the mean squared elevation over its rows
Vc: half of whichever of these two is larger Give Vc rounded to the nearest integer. 53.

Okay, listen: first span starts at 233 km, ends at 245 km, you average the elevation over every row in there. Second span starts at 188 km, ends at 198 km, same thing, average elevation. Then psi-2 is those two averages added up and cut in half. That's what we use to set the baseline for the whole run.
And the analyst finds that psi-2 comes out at 98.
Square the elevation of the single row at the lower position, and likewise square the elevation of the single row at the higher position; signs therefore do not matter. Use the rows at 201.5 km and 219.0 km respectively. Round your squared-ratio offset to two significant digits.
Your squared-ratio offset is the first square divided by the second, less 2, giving -1.7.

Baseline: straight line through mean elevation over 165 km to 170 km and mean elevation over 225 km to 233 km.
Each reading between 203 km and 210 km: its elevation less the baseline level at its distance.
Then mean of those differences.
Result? -52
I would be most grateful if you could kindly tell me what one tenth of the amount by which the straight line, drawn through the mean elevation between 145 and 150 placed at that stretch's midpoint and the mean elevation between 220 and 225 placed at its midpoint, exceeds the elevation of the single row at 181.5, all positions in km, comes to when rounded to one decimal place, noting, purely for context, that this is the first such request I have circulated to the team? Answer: 3.5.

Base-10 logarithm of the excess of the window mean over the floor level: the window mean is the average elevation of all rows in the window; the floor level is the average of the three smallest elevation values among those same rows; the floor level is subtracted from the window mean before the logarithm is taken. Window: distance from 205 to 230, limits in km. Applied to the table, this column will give 1.3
